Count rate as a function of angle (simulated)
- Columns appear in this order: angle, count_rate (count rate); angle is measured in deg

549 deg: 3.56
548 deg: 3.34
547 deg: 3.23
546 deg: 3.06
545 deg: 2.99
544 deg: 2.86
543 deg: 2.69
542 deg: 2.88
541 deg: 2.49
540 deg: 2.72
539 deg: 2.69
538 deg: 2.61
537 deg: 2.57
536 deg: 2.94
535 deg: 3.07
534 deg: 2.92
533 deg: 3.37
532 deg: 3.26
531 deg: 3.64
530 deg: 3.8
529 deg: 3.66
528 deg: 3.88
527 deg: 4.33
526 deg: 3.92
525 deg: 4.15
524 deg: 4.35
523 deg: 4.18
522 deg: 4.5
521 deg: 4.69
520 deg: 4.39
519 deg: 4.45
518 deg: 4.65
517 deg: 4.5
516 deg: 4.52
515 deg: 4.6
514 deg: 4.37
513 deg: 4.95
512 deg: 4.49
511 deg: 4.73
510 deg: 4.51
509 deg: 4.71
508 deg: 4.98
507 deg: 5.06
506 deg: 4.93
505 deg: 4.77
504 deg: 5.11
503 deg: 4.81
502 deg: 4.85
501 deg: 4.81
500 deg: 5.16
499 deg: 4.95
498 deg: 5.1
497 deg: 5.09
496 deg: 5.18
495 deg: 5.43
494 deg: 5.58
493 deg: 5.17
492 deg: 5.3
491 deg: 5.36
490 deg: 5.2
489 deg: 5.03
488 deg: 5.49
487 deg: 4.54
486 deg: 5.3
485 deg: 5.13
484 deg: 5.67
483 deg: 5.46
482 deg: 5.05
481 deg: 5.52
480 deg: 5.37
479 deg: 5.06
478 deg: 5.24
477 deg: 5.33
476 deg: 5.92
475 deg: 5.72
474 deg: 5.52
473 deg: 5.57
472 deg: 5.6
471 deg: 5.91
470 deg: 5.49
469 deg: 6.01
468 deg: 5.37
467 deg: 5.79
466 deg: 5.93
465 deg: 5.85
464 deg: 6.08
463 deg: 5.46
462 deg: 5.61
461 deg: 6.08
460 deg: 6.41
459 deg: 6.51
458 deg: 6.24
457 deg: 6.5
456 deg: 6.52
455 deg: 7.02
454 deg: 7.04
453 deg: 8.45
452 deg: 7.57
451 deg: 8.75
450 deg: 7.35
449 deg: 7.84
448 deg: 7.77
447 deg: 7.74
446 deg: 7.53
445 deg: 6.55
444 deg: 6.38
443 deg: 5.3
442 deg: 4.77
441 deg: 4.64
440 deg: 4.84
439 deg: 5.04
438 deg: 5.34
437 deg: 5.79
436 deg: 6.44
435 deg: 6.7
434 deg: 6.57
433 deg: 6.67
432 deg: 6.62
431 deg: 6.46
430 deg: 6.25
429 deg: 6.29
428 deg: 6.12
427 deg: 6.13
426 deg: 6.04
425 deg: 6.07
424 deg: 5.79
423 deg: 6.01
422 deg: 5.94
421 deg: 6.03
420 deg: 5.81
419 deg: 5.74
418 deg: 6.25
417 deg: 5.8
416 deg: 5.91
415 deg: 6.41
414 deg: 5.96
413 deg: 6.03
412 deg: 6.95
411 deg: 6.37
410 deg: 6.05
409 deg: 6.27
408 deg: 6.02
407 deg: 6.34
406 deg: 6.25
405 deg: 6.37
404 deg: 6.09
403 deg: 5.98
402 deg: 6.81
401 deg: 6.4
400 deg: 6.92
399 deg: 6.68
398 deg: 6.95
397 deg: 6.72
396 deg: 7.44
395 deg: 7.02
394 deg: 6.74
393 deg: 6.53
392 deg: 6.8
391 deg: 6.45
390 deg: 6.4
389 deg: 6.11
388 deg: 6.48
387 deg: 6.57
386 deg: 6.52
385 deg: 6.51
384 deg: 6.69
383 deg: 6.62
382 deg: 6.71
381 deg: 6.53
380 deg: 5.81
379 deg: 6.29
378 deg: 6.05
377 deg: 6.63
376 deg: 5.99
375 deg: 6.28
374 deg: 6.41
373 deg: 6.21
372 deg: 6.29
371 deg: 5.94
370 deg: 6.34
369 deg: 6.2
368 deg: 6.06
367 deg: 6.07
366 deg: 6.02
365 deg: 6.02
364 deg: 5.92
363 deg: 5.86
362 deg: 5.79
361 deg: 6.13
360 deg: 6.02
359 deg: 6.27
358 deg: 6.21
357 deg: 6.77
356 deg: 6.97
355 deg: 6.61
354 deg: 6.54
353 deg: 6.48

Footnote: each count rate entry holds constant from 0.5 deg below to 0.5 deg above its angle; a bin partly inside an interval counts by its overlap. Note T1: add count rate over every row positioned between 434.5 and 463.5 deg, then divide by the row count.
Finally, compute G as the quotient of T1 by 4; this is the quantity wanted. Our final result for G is 1.62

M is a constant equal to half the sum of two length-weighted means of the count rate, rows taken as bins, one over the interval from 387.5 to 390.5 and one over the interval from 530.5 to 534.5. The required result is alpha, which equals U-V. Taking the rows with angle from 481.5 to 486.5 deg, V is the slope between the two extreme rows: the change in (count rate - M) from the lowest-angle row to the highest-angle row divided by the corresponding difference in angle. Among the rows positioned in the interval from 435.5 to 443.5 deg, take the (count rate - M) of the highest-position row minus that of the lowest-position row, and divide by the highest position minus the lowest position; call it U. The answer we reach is -0.23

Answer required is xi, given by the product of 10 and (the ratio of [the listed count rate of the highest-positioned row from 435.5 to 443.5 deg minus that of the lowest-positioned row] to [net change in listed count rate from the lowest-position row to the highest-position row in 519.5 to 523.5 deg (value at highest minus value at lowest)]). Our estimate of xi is 54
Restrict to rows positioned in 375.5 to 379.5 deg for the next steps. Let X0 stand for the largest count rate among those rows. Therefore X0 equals 6.63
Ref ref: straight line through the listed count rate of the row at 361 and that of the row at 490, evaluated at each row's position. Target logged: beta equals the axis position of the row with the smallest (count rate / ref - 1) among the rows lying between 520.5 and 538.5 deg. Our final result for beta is 537 deg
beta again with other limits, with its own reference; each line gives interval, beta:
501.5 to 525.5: 525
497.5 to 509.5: 509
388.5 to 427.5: 419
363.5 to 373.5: 364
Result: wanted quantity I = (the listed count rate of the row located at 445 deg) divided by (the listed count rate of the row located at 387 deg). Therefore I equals 1.00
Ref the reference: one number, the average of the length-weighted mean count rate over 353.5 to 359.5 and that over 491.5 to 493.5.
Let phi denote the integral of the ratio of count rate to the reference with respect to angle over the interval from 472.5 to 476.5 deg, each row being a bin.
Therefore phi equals 3.9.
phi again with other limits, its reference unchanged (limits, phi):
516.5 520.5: 3.1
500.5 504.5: 3.3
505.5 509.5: 3.3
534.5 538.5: 1.9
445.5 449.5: 5.2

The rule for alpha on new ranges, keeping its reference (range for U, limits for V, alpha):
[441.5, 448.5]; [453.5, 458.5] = 0.70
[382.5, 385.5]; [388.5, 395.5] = -0.21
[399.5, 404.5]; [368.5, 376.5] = -0.18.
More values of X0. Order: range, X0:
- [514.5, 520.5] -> 4.65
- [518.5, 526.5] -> 4.69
